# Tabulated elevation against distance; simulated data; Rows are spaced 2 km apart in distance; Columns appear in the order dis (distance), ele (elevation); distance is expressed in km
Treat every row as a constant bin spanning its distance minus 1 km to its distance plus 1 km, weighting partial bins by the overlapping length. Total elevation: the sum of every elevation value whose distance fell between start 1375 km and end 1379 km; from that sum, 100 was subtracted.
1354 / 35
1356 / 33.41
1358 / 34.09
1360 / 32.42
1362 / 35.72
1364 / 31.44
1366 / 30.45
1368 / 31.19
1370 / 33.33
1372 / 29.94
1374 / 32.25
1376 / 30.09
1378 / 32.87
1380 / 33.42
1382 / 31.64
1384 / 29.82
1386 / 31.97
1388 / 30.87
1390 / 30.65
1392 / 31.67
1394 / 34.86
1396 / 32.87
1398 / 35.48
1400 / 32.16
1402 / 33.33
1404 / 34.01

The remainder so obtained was -37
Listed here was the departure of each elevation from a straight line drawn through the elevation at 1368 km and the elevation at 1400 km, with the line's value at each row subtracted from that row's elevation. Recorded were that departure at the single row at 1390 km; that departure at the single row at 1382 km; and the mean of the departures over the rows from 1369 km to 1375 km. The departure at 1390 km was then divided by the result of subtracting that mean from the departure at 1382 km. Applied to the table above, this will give 2.4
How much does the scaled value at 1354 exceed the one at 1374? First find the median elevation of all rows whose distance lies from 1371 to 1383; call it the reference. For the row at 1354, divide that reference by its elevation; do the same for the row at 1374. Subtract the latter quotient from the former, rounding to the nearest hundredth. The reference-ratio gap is -0.08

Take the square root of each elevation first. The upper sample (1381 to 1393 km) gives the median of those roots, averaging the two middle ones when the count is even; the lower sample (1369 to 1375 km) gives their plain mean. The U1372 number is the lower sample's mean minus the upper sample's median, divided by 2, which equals 0.025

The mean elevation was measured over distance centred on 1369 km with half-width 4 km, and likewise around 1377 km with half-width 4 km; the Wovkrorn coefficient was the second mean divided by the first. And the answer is 1.03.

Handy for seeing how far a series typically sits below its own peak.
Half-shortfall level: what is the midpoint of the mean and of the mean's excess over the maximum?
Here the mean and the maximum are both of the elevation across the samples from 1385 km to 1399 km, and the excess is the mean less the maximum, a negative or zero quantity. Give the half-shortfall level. 14.88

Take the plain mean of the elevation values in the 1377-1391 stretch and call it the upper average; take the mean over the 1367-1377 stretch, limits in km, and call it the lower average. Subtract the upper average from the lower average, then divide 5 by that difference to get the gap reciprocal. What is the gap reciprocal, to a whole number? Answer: -20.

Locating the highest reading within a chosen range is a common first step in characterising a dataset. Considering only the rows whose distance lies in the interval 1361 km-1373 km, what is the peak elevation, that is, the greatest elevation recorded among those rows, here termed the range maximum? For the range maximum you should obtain 35.72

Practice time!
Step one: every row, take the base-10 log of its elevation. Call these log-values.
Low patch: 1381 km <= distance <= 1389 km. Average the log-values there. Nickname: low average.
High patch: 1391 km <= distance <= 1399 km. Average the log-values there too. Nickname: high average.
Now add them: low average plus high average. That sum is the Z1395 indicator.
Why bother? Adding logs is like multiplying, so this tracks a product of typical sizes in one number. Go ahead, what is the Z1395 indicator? 3.02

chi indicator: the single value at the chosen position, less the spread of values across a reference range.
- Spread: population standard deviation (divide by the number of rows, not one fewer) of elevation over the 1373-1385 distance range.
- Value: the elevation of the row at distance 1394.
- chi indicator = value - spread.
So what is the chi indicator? 33.5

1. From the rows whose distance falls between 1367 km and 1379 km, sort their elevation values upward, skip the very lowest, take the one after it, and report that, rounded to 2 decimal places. 30.09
